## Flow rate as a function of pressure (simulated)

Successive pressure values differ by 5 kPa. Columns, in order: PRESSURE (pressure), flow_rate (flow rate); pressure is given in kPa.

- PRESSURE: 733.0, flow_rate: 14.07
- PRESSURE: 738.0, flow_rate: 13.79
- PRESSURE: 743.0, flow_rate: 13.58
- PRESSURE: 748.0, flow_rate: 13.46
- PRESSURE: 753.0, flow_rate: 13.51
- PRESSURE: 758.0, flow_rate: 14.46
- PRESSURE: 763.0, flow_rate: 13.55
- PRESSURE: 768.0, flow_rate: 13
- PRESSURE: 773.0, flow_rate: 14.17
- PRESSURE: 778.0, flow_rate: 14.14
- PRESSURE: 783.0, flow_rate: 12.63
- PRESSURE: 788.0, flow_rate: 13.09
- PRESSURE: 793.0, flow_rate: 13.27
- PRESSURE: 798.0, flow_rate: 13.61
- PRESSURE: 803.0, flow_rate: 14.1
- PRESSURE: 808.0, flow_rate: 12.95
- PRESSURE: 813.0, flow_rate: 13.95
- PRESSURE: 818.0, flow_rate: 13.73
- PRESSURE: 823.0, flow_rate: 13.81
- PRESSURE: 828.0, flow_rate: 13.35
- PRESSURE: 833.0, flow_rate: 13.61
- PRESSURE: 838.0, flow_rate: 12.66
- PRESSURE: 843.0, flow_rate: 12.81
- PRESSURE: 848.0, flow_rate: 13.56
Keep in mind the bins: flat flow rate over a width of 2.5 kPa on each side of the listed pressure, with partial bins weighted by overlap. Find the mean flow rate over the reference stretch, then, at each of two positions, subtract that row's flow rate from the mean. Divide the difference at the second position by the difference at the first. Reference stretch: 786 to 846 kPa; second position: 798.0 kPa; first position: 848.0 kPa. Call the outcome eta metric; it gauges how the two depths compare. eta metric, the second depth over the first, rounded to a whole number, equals 1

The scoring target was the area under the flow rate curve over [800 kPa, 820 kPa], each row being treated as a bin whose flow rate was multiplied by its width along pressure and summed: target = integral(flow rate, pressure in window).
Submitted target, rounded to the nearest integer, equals 274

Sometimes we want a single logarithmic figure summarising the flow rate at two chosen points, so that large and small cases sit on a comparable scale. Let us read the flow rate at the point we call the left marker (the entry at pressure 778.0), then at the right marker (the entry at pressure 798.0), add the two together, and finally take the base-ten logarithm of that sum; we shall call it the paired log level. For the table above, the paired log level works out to 1.44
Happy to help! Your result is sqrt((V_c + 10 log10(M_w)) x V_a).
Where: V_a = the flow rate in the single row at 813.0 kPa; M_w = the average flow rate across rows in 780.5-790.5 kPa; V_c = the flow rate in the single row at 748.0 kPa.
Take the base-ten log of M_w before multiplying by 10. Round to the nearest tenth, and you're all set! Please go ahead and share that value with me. 18.5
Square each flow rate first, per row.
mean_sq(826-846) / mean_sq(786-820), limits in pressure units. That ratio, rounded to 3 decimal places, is 0.939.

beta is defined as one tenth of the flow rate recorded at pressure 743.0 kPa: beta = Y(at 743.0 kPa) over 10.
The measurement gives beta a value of 1.36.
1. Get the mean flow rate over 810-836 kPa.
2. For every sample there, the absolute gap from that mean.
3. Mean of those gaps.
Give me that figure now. 0.17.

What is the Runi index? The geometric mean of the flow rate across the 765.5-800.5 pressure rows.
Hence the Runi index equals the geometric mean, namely 13.4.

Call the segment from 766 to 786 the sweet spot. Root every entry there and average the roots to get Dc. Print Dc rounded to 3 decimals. 3.671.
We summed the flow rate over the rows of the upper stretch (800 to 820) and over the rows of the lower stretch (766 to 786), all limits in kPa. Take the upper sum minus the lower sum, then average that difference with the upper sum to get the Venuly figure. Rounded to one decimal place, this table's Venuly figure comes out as 27.8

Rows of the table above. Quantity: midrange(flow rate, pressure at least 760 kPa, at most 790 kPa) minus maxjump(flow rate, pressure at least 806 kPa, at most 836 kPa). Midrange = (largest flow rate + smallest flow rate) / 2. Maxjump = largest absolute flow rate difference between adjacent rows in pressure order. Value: 12.4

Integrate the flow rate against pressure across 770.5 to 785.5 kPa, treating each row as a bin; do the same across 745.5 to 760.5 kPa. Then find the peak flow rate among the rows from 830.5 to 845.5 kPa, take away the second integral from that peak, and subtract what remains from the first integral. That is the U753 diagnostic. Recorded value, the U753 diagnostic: 398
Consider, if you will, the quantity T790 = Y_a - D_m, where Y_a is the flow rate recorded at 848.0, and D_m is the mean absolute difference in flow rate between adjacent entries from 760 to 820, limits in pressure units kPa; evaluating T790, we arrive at 12.9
